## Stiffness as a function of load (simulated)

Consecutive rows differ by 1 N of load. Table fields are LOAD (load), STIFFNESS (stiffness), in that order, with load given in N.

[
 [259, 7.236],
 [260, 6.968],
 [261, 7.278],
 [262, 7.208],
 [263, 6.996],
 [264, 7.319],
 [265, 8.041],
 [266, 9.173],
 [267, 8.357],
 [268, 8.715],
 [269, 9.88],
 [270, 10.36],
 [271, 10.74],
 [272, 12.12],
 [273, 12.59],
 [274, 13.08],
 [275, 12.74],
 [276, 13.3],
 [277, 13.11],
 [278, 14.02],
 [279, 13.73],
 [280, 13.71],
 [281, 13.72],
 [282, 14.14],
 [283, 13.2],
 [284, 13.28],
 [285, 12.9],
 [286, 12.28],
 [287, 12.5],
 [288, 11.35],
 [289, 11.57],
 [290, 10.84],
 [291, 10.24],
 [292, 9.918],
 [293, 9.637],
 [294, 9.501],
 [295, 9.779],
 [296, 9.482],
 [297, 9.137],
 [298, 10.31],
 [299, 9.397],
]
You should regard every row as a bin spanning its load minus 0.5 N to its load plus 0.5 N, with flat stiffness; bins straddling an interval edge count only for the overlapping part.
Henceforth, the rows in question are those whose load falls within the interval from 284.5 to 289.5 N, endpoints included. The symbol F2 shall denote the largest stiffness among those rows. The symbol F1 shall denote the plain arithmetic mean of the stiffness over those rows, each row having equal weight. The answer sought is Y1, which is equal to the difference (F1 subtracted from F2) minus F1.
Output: -11.3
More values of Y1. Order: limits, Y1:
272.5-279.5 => -12.4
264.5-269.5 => -7.8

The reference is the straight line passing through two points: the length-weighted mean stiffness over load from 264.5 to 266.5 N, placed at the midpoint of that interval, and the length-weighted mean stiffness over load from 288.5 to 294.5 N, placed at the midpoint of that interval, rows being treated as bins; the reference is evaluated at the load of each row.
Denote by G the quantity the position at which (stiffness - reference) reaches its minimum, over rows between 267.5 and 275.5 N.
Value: 268 N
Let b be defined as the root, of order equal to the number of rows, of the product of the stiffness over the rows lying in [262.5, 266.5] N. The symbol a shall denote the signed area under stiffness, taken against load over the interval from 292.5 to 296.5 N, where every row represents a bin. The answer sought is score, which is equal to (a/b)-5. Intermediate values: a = 38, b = 7.8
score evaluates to -0.1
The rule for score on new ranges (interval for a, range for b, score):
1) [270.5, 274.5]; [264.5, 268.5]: 0.7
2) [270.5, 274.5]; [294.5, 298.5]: 0.0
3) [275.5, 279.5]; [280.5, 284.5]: -1.0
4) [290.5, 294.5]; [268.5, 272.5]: -1.3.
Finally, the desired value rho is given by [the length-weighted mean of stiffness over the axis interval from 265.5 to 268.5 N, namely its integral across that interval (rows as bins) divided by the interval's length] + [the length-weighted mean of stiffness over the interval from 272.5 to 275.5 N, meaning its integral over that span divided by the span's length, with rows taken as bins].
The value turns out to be 22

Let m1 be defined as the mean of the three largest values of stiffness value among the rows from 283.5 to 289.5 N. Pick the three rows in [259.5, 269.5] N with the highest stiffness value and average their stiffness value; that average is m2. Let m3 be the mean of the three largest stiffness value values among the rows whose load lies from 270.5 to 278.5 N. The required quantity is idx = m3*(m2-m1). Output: -49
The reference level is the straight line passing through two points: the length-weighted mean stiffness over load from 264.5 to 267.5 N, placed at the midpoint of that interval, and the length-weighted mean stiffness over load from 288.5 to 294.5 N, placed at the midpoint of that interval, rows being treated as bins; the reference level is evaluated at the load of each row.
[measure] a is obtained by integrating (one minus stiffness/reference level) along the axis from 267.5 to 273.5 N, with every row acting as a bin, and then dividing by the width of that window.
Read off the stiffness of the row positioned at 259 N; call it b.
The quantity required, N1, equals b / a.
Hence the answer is -34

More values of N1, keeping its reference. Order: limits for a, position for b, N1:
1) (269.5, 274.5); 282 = -45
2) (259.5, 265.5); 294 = 80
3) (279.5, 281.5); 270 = -24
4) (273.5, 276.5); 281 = -32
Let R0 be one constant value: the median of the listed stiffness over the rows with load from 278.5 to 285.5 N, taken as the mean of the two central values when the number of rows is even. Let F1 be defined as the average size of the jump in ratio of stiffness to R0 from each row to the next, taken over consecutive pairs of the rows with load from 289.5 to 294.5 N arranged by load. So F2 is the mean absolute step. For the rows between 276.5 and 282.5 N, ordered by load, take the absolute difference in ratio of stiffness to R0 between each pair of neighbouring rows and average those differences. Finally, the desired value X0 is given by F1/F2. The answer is 1.01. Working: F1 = 0.024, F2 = 0.024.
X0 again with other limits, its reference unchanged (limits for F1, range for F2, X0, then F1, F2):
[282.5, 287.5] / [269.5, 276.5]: 0.54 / 0.024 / 0.044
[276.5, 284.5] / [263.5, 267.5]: 0.43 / 0.028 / 0.065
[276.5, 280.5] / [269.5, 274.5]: 0.60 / 0.030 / 0.050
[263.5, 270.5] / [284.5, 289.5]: 1.41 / 0.057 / 0.040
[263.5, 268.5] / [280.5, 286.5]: 1.55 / 0.055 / 0.036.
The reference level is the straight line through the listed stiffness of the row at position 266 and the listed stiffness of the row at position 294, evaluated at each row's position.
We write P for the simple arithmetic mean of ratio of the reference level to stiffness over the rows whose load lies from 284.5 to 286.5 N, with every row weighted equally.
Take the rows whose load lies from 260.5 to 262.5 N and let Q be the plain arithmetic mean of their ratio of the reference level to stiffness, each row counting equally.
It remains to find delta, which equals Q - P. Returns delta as 0.51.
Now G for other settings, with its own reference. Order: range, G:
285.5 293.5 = 293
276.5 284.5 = 283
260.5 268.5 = 263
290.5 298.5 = 297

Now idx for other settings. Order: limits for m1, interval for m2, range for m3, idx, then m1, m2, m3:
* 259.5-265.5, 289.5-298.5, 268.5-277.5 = 38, 7.5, 10.5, 13.2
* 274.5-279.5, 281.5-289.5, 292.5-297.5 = -1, 13.7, 13.5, 9.6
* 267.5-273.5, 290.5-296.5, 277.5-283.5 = -26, 11.8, 10.0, 14.0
